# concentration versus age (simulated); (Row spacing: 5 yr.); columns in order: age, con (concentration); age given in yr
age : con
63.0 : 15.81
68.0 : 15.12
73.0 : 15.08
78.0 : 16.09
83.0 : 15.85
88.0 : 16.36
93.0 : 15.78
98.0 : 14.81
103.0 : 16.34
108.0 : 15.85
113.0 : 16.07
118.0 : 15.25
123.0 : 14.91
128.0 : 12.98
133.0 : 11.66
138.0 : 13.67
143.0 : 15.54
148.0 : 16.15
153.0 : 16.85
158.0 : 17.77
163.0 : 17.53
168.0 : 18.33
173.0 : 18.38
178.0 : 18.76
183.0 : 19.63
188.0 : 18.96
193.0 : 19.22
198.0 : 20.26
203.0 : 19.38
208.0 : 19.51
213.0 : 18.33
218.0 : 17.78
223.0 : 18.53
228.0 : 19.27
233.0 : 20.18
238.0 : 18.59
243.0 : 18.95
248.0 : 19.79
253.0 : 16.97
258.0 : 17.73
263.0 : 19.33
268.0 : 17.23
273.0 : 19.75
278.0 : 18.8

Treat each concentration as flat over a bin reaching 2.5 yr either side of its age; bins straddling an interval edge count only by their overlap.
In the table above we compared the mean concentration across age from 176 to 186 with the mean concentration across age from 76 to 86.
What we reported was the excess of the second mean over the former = -3.2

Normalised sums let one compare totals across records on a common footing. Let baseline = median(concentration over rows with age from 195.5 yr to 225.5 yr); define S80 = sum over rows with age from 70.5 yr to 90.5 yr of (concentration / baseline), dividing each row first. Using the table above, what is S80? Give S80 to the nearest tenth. 3.3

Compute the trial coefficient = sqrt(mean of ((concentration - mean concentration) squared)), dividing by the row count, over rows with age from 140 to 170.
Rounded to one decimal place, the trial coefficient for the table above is 1.0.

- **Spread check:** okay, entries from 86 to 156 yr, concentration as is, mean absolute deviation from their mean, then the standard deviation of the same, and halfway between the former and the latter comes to 1.3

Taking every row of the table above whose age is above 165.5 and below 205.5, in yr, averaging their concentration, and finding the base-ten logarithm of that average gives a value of 1.28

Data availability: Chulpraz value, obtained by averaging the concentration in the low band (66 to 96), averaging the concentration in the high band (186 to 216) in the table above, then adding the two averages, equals 35.0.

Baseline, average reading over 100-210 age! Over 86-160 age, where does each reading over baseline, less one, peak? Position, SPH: 158.0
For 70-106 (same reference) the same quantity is 88.0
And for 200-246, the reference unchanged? 233.0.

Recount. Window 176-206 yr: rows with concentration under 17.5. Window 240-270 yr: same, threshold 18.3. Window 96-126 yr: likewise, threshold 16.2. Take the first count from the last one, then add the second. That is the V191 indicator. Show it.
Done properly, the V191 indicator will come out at 8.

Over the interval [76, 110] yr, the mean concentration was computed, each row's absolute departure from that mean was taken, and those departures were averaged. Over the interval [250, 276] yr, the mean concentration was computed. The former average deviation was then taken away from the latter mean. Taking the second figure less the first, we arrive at 17.9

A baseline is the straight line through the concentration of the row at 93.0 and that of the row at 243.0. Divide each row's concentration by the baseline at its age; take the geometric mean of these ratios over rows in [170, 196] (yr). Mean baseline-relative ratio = 1.07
